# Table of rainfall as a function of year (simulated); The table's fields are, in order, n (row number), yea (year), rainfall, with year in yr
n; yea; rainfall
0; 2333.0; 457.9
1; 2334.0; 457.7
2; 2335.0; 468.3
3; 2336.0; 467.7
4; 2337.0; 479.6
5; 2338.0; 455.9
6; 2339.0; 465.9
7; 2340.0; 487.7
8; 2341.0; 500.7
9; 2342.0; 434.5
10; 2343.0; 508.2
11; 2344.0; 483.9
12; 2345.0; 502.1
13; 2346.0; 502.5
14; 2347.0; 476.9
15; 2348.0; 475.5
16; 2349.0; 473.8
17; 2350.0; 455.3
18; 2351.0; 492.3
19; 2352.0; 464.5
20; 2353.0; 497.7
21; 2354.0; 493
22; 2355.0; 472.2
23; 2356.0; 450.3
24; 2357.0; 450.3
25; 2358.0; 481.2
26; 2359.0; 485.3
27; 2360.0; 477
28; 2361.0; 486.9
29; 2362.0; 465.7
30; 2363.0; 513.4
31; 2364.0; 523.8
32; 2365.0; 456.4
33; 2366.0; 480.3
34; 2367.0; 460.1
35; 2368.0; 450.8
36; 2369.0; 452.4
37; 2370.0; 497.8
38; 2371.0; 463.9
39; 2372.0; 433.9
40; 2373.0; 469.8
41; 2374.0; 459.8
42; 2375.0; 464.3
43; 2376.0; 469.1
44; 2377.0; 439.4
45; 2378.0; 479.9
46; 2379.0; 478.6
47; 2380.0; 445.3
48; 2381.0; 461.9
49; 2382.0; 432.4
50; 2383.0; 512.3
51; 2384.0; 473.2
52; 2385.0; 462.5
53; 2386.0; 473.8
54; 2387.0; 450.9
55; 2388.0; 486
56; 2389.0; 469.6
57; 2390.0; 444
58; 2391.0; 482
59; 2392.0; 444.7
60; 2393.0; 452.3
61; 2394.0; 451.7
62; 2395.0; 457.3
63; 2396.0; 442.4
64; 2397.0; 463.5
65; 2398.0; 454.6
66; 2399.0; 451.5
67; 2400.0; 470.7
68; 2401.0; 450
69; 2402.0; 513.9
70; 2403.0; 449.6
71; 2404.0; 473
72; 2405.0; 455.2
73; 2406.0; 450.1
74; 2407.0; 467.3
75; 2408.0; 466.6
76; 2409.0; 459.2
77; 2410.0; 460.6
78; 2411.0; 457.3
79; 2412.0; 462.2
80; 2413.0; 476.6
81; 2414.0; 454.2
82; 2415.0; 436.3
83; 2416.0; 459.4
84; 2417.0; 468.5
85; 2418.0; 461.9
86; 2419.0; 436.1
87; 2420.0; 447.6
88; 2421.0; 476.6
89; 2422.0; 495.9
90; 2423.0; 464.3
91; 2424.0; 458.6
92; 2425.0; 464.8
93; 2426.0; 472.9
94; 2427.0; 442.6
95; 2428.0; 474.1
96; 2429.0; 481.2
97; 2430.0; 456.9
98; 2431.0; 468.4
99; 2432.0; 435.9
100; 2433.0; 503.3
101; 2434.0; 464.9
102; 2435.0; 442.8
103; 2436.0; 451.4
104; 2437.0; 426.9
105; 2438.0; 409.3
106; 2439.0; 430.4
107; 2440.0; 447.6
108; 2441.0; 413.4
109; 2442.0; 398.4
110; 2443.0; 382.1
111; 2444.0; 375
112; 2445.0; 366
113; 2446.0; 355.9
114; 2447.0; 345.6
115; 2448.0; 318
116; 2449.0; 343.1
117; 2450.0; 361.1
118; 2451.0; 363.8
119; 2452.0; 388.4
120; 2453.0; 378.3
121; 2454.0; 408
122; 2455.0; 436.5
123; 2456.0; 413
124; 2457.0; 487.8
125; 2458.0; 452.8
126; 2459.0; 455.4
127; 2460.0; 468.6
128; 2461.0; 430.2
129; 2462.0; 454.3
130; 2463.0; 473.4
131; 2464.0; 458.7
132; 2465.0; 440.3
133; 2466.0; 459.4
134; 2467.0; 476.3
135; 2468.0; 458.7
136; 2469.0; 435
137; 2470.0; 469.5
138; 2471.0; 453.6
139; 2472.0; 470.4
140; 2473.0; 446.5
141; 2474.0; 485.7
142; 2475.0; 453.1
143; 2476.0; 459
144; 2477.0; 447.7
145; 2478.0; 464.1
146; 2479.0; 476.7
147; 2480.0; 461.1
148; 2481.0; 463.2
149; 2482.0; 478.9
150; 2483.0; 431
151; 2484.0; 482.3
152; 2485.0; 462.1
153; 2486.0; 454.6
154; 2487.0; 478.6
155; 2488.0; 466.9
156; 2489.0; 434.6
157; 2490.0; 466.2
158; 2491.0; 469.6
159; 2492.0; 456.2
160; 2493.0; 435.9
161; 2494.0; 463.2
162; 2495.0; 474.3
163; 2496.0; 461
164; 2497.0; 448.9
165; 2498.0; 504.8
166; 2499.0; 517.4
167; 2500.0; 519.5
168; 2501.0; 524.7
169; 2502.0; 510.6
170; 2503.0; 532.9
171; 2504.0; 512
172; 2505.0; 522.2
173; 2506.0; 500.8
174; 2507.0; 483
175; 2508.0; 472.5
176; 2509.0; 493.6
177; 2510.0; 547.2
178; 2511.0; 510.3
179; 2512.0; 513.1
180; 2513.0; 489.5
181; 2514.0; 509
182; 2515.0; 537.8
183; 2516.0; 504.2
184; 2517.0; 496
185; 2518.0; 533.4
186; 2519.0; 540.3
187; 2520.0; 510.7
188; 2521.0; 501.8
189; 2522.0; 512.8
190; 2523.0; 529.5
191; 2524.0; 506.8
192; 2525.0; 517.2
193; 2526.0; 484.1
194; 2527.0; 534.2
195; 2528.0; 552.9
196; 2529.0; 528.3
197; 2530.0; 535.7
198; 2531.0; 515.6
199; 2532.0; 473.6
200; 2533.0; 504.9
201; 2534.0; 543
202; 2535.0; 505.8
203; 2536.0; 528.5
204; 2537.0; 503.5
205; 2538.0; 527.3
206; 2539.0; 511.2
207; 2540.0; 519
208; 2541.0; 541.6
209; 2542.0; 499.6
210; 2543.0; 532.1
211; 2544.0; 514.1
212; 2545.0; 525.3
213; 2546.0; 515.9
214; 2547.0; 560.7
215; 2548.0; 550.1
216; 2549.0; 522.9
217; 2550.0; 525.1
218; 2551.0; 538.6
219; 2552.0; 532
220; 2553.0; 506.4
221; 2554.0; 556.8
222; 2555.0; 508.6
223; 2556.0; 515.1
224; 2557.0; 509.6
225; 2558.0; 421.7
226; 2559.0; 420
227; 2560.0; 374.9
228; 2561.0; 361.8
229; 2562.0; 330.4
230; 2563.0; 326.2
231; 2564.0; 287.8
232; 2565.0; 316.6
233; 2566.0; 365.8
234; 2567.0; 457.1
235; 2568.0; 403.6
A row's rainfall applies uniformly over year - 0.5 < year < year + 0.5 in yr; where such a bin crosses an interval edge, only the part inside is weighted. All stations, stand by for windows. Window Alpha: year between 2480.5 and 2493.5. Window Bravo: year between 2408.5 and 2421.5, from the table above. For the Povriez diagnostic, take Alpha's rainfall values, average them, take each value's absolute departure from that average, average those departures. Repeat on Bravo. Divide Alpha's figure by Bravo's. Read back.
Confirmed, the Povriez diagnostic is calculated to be 1.5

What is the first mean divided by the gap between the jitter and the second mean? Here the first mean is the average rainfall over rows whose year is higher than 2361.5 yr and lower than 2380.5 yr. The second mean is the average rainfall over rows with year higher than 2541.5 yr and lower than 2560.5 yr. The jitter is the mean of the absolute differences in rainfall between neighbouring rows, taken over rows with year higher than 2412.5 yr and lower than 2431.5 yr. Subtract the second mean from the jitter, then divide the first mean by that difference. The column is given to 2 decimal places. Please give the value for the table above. -0.96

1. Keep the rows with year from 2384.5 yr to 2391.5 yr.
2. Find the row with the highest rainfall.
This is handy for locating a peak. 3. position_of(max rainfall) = 2388.0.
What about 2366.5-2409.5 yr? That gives 2402.0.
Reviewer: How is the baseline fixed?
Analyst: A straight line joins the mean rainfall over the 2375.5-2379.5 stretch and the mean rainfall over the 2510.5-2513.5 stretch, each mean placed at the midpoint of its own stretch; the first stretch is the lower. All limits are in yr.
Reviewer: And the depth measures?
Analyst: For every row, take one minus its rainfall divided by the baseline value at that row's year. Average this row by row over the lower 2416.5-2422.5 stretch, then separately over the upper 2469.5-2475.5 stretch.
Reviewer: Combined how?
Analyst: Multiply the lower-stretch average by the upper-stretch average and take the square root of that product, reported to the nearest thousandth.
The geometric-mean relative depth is 0.042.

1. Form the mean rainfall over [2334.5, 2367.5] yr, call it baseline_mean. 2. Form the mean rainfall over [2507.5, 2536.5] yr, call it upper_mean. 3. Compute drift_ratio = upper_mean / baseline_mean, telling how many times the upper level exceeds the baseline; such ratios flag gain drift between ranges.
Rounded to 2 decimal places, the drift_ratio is 1.08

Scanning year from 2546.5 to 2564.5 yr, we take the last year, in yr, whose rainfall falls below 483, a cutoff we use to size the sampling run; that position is 2564.0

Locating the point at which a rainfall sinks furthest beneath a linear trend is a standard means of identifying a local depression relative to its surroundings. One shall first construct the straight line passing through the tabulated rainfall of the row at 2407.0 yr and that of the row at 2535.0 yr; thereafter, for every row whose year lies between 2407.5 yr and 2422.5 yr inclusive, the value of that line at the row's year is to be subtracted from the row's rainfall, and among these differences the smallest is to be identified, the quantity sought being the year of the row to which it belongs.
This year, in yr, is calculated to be 2419.0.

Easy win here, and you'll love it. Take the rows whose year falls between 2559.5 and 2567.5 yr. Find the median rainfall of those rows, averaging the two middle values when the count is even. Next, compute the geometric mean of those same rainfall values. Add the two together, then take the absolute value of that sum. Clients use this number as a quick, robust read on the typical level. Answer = 696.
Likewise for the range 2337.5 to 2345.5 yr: 965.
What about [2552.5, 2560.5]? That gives 980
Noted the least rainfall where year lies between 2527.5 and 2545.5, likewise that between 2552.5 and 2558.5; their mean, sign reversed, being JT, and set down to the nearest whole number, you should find -448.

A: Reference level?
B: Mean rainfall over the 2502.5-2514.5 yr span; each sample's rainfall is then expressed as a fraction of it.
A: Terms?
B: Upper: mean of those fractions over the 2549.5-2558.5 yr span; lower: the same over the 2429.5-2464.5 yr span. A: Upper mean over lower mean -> 1.22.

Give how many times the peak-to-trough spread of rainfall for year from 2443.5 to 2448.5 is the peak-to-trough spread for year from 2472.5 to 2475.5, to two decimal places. 1.45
